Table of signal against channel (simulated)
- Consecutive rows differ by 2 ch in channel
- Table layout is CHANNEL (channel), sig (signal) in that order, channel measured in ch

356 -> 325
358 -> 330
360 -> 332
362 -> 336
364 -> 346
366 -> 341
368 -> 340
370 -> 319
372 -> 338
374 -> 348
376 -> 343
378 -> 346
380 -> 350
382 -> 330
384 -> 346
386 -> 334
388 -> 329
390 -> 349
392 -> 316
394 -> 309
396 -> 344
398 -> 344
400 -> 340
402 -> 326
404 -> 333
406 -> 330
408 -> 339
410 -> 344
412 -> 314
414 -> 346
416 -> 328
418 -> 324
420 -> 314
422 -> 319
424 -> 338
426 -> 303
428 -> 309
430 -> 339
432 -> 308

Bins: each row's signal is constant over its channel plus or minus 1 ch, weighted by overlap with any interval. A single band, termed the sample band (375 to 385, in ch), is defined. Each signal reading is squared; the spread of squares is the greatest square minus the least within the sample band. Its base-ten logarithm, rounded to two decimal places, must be 4.13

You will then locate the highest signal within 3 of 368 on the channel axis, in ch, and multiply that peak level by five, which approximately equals 1705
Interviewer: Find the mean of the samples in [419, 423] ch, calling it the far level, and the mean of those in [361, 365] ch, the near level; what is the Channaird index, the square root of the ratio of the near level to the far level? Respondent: 1.04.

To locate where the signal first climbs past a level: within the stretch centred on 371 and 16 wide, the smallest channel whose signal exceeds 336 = 364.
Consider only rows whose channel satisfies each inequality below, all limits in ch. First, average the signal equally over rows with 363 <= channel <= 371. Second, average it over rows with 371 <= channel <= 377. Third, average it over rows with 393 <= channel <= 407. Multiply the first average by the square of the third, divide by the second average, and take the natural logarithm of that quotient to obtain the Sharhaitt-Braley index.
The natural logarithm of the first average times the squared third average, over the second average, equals 11.59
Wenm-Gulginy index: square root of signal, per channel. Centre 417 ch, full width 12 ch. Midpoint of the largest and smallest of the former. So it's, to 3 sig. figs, 18.2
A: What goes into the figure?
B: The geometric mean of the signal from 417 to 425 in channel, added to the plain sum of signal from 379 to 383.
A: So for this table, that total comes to 1004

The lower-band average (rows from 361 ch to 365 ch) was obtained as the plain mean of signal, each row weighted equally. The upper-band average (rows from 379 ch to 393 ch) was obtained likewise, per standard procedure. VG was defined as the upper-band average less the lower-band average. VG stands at -4.7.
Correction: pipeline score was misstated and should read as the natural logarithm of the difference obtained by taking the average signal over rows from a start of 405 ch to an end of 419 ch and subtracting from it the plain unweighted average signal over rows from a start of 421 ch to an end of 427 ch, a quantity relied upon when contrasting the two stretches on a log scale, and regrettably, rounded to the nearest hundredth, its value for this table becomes 2.50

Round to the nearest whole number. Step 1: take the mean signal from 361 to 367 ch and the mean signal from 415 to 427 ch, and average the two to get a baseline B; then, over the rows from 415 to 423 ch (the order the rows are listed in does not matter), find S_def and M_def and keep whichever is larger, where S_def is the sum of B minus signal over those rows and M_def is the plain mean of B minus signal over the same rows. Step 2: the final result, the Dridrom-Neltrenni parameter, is 39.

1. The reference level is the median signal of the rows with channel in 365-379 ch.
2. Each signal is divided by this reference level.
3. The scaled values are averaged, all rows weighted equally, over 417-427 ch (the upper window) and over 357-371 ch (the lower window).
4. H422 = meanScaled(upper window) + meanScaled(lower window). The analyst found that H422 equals 1.92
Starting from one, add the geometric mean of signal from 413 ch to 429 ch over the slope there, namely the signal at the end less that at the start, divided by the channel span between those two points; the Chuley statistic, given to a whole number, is -121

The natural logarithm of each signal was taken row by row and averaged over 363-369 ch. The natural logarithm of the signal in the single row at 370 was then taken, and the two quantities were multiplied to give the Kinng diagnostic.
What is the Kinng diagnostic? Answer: 33.64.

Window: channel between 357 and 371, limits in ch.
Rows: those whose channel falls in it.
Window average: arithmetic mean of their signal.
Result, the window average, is 335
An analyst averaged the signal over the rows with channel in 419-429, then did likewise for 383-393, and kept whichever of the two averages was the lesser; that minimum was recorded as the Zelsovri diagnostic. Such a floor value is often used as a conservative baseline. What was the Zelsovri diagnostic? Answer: 317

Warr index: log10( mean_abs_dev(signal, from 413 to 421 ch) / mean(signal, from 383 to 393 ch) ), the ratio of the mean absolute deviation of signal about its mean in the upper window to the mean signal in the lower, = -1.57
